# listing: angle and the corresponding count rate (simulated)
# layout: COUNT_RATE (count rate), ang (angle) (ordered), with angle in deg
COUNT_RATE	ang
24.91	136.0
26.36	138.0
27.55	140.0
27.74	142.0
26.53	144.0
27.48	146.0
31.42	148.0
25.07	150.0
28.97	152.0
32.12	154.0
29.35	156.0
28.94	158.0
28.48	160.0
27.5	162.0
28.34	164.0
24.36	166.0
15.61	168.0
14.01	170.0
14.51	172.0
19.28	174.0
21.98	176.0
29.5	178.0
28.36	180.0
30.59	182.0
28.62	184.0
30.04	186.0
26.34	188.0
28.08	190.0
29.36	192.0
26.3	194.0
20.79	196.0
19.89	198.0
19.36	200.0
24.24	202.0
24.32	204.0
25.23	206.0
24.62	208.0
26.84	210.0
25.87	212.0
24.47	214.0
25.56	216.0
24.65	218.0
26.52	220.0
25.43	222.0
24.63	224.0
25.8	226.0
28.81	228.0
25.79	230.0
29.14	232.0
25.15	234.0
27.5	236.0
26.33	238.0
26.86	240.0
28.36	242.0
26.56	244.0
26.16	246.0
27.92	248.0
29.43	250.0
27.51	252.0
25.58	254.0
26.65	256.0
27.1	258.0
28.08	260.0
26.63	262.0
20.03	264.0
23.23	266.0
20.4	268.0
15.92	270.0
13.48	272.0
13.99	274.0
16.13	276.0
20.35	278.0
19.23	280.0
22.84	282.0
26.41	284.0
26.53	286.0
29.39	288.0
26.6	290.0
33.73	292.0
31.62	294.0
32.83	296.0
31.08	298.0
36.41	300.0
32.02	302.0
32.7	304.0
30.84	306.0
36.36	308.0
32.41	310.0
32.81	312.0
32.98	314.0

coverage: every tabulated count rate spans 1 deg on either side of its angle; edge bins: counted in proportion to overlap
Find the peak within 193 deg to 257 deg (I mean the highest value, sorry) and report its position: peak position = 250.0 deg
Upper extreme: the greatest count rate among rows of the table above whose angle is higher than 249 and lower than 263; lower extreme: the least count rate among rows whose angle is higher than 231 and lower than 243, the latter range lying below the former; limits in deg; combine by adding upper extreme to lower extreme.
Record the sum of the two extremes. 54.6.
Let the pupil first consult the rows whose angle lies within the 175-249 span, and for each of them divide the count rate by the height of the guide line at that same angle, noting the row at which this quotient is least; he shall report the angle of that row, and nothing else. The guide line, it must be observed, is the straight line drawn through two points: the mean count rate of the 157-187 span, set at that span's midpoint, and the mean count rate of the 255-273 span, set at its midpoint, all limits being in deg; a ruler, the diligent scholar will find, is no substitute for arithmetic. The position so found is 200.0 deg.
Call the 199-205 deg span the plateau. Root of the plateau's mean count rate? 4.8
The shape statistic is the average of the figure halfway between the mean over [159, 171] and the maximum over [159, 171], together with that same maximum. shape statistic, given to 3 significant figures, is 27.1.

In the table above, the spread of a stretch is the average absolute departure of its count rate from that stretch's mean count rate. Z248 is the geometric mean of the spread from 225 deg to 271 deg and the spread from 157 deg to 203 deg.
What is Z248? 3.1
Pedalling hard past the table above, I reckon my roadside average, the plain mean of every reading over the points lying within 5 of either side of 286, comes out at 26.4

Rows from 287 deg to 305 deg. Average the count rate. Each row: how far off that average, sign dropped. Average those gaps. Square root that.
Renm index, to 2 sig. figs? 1.4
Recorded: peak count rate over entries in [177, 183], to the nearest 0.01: 30.59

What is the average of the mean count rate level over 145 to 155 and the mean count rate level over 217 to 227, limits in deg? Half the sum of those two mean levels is 27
